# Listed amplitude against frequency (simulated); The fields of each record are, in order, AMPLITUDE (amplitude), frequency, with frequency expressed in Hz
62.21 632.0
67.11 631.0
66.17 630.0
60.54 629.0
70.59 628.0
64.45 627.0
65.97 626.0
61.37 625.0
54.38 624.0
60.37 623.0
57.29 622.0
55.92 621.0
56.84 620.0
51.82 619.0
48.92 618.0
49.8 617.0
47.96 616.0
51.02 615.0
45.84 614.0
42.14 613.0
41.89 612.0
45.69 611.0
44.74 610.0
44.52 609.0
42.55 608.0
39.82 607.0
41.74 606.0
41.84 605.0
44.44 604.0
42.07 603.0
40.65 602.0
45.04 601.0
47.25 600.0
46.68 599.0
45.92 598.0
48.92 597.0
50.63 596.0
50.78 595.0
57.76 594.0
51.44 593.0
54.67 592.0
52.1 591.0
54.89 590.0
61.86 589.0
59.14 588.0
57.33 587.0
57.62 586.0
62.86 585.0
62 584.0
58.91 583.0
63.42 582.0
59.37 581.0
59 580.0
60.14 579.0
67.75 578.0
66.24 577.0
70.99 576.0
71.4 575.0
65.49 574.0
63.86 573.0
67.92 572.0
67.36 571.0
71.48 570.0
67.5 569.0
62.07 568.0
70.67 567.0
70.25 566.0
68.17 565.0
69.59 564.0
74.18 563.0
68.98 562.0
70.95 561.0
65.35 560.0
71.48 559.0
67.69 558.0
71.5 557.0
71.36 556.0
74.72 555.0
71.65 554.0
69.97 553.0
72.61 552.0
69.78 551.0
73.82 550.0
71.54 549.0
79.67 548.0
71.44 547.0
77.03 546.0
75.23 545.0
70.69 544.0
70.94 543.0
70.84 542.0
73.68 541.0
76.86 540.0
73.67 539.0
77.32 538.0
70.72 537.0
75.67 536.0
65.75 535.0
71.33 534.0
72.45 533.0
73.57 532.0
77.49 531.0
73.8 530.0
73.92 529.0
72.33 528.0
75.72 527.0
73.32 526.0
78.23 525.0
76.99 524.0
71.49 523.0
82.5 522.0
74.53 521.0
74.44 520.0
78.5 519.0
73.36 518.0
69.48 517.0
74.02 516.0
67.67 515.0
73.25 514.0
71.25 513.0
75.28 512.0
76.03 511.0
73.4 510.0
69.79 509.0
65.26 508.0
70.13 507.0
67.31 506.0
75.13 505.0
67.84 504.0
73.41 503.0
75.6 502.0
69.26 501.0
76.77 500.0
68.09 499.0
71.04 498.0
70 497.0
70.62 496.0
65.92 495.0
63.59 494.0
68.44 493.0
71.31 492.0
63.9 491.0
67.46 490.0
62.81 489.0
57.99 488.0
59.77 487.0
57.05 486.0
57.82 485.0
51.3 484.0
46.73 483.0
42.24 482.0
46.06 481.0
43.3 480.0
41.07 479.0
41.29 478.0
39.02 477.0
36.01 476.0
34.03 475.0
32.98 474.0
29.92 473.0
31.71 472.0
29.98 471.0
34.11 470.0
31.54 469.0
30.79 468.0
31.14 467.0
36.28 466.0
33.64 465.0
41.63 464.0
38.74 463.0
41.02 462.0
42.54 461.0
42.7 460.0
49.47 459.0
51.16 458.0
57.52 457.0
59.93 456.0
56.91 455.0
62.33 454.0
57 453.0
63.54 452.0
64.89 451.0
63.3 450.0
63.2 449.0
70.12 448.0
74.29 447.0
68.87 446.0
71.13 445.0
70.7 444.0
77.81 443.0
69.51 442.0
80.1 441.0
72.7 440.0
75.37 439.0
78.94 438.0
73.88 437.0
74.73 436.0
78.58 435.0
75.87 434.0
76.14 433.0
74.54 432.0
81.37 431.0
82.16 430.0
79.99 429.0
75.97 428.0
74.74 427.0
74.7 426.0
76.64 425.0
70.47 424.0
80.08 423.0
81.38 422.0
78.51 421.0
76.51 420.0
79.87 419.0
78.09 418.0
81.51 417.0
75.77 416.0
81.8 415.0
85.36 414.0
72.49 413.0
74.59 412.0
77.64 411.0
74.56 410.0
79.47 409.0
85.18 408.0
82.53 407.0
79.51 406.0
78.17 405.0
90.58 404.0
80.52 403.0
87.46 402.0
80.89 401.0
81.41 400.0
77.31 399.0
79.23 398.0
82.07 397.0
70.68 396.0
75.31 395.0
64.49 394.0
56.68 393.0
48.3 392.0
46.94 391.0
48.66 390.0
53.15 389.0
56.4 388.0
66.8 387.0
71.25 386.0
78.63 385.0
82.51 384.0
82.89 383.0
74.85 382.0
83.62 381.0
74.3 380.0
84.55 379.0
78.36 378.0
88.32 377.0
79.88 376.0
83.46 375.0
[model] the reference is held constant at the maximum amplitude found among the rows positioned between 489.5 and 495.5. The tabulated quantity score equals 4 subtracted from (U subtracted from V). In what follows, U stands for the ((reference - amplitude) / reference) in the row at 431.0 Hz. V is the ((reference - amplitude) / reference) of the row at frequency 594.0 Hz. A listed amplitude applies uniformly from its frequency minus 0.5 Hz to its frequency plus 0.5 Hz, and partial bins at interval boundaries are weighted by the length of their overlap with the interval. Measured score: -3.67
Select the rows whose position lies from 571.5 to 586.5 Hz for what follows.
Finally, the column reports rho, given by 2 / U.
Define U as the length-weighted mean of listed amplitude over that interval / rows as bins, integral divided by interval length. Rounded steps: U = 63.8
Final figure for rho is 0.0313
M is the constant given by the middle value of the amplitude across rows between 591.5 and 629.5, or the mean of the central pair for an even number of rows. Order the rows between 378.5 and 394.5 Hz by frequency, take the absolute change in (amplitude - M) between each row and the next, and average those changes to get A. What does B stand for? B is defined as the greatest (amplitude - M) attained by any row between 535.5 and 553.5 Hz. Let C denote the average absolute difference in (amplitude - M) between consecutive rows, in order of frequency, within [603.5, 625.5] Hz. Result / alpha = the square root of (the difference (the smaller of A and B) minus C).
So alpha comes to 1.83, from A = 6.0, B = 31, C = 2.6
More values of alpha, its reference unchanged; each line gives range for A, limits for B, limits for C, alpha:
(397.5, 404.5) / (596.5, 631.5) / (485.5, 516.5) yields 0.89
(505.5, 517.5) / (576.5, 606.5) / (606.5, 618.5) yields 1.25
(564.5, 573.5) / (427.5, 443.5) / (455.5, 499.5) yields 0.76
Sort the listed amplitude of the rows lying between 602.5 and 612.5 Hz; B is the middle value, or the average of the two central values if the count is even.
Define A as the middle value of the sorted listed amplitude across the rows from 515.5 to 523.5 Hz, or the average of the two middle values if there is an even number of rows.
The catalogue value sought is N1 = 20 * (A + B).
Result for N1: 2331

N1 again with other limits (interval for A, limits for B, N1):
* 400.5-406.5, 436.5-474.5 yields 2759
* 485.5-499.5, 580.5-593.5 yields 2512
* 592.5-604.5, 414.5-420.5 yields 2519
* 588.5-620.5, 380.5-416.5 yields 2497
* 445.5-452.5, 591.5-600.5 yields 2310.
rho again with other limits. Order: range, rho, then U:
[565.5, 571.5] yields 0.0293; 68.2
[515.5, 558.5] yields 0.0272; 73.5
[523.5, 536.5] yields 0.0271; 73.9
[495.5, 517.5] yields 0.0280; 71.4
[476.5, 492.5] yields 0.0377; 53.1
